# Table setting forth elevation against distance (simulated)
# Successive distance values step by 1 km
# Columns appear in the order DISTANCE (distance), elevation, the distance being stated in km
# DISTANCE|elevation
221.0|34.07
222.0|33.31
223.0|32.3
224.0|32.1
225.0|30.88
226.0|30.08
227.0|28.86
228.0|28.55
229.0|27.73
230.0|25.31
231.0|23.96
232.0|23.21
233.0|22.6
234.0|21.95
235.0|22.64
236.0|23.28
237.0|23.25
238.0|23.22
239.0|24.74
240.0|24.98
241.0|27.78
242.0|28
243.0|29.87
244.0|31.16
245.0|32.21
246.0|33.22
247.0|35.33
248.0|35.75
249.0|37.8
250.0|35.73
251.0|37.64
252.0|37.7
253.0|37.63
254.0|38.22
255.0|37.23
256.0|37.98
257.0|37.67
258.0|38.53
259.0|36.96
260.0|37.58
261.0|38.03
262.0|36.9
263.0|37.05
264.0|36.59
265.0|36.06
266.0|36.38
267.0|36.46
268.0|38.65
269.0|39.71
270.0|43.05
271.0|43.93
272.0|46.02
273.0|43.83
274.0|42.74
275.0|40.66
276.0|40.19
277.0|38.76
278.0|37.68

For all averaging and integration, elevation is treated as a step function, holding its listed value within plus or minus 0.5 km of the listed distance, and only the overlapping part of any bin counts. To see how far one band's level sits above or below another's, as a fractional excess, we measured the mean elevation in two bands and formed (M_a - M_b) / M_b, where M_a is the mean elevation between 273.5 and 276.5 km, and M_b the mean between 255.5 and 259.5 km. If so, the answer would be 0.09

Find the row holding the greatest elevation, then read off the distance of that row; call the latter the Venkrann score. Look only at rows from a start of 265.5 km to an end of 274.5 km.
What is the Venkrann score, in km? 272.0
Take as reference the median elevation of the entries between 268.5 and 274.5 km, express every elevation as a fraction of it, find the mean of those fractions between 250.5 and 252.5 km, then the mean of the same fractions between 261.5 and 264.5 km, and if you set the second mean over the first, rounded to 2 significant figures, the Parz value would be 0.98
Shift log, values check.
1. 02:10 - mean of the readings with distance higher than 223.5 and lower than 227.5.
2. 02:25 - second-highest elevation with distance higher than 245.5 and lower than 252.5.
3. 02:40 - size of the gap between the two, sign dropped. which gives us 7.2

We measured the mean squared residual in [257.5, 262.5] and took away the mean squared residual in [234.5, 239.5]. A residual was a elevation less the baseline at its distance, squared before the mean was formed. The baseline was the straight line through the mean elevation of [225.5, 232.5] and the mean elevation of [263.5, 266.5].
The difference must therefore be -23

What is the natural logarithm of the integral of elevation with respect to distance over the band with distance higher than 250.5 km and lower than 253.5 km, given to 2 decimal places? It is 4.73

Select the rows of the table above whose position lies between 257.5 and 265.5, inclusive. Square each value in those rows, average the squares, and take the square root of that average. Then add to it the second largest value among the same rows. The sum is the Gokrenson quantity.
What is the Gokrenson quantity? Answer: 75.2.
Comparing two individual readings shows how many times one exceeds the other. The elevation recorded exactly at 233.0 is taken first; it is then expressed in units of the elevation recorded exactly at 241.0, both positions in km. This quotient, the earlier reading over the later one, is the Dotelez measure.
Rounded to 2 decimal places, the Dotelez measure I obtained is 0.81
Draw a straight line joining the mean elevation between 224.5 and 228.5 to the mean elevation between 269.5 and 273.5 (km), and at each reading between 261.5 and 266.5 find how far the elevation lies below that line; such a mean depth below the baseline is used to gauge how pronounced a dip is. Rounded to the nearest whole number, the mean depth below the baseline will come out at 5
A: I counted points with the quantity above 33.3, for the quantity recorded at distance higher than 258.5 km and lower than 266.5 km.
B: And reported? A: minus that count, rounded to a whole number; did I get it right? -8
